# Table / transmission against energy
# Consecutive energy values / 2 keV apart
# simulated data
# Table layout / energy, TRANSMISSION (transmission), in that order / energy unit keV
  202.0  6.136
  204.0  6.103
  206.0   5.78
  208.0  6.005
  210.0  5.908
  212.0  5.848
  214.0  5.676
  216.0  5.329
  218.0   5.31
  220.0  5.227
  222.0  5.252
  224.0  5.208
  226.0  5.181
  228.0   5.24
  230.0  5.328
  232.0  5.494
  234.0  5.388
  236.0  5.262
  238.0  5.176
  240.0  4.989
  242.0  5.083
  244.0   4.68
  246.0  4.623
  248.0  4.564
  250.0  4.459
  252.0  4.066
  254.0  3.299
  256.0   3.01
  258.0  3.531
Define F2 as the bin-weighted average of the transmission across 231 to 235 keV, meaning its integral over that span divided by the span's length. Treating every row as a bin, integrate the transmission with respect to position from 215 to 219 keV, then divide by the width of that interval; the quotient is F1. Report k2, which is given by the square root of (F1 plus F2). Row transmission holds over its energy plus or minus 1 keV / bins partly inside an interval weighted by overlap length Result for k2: 3.28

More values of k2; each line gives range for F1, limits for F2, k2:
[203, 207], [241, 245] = 3.29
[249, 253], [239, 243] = 3.05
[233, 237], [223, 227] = 3.24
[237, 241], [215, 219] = 3.23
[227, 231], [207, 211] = 3.35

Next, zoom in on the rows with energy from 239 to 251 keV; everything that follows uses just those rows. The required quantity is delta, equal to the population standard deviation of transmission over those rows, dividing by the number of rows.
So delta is 0.23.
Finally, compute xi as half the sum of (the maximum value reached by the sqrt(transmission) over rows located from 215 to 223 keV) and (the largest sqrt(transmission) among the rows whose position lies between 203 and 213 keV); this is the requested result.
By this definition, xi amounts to 2.39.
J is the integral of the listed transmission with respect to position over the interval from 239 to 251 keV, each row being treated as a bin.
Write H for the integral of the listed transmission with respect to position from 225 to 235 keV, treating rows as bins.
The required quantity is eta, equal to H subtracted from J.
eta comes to 4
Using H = 53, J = 57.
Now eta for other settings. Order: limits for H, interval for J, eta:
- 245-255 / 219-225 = -11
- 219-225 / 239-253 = 34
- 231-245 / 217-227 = -20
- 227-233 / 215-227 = 31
